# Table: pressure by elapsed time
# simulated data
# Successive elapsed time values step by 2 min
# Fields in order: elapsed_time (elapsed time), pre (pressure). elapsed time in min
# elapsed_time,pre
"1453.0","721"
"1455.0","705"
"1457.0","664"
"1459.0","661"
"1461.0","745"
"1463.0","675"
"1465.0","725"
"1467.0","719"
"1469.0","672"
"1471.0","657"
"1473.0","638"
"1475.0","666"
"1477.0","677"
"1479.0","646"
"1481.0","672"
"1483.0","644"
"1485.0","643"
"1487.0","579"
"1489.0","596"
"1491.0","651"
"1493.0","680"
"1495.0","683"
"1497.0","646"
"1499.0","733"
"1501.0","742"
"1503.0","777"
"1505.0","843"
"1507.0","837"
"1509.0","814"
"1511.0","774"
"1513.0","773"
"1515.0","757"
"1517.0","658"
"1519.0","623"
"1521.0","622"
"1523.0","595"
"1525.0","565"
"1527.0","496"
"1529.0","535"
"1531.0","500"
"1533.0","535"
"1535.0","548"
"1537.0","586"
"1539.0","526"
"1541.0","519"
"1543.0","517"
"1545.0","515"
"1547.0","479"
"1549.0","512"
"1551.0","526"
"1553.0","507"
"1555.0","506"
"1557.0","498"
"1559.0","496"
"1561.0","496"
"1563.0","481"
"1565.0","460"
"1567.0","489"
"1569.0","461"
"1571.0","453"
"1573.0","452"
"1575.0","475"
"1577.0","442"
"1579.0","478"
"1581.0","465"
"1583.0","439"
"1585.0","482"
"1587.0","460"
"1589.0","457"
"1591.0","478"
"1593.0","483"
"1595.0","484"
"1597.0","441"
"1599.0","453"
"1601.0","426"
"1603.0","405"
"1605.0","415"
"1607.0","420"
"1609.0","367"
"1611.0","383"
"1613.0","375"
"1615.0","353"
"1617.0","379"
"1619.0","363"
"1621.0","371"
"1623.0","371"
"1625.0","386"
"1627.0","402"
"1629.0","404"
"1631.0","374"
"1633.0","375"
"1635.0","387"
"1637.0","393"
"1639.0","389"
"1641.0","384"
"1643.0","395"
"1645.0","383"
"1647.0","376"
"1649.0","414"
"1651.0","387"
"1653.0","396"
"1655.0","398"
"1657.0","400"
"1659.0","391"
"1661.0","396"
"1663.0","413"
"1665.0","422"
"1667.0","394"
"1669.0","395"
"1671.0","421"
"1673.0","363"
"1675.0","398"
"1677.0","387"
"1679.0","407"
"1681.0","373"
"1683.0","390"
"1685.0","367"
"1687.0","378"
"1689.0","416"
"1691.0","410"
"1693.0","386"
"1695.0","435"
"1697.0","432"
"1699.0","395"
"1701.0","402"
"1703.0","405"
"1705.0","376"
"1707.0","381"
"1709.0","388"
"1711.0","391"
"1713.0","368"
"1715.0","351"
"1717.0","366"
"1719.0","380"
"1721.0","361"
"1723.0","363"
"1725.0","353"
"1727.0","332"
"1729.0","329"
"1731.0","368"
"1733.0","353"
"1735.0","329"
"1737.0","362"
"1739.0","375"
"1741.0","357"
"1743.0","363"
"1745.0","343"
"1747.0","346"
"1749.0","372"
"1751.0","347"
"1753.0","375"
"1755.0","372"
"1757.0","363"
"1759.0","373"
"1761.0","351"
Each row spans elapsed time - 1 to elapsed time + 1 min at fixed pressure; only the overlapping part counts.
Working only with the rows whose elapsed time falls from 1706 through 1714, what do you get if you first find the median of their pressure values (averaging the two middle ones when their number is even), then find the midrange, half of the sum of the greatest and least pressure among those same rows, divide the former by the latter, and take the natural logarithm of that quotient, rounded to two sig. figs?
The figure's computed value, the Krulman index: 0.013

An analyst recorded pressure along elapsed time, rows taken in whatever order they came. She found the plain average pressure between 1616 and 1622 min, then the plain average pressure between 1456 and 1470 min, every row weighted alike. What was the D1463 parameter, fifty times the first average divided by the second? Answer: 27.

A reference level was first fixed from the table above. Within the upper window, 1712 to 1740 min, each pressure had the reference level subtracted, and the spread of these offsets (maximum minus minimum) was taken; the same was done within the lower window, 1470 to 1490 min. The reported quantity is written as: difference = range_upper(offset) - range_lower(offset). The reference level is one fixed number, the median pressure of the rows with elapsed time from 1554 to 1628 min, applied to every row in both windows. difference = -47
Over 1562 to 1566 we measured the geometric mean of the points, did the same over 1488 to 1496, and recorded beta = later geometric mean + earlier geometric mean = 1122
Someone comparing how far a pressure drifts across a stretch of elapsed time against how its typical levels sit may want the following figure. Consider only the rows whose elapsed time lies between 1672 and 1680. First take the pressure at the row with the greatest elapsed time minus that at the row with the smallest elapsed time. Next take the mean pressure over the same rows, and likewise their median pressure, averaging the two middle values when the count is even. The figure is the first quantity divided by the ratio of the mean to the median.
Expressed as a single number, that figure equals 44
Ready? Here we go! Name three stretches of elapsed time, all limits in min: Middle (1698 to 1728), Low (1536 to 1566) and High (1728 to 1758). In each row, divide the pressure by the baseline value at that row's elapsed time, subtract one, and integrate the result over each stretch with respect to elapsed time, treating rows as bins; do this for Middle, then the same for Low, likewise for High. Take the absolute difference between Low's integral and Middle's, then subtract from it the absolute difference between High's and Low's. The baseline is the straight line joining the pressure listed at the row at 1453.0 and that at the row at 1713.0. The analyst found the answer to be -2.3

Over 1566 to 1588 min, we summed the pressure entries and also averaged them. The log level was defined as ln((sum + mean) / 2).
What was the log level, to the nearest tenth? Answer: 7.9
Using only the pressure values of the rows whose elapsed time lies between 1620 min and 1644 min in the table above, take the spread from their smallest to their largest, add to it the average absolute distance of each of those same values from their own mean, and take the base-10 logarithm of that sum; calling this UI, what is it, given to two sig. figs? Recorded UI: 1.6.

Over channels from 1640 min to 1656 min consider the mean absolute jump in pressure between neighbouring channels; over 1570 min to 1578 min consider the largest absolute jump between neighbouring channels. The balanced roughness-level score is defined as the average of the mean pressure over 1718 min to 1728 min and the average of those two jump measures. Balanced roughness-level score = 191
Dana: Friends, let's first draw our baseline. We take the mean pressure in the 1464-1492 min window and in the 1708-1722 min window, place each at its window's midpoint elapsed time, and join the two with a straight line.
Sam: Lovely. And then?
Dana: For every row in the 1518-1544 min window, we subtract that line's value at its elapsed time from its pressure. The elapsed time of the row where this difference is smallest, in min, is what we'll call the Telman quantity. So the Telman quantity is 1527.0 min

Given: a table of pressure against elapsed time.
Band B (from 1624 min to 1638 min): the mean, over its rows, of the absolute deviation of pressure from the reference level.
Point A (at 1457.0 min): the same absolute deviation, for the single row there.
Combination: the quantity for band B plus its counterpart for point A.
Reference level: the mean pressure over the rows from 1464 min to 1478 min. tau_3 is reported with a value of 306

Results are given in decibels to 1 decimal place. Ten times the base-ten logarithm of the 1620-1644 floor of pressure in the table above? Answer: 25.7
